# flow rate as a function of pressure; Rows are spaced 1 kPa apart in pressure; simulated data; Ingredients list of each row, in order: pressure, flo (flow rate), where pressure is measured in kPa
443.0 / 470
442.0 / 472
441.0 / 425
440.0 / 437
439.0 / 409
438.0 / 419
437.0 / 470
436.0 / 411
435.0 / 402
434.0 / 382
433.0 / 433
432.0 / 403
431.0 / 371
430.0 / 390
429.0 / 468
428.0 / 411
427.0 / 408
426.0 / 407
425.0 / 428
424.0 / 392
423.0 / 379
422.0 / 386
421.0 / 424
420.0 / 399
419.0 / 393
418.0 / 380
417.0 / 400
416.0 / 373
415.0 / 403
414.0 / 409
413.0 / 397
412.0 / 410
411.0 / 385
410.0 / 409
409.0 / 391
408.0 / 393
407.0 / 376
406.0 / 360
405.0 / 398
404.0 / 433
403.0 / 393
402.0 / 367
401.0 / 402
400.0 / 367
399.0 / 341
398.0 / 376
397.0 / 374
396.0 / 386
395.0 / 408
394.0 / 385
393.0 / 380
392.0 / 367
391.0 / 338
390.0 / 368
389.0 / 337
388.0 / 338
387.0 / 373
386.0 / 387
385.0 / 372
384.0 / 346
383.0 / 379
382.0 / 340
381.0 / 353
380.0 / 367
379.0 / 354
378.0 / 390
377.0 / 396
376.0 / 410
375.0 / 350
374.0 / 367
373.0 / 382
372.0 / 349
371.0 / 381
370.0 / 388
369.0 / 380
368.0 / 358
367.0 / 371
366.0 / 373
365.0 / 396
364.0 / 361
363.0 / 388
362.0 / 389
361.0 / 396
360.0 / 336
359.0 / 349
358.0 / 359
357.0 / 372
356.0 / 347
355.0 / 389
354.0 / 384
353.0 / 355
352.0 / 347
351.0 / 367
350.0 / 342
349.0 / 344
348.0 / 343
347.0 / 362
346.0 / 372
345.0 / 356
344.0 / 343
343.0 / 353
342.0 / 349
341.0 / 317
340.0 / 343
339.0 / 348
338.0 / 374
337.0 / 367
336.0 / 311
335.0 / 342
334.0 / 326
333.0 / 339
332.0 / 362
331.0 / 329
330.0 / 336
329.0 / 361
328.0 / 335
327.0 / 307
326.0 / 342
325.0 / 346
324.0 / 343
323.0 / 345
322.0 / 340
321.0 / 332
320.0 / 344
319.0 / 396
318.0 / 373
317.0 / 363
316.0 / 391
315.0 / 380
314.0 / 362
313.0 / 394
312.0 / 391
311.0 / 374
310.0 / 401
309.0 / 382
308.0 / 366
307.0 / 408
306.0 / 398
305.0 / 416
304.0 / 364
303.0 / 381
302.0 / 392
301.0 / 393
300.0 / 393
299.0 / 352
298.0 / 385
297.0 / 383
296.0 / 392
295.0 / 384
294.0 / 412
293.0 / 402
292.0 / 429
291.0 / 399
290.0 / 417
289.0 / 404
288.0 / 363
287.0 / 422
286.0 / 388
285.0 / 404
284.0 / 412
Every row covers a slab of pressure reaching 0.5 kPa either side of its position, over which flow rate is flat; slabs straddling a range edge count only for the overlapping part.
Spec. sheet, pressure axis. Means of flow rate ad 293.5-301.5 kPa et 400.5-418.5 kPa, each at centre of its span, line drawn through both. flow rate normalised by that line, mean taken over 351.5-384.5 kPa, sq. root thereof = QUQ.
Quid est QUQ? 0.97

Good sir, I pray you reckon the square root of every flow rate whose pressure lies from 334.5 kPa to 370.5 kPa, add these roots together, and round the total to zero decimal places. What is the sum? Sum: 683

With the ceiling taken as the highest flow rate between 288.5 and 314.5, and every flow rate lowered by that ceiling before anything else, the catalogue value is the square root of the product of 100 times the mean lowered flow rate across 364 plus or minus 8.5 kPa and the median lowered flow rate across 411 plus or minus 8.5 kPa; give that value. 460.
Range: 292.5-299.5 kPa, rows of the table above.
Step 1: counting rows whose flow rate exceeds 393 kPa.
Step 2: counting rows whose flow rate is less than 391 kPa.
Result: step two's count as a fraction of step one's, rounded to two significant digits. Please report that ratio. 2.0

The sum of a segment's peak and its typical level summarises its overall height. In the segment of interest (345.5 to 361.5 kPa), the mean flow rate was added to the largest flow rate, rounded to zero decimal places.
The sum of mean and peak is 756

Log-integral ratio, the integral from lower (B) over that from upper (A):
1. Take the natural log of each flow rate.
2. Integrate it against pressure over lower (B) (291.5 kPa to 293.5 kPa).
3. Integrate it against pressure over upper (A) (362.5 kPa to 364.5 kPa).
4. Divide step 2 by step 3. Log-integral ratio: 1.02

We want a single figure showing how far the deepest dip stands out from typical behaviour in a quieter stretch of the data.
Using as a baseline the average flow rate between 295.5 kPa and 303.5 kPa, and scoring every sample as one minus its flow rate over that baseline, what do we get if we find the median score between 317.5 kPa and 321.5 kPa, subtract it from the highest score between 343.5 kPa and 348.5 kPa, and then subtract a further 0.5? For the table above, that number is -0.460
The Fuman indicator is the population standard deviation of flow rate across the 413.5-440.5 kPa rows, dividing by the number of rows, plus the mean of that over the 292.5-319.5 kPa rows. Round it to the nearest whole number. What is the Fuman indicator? 411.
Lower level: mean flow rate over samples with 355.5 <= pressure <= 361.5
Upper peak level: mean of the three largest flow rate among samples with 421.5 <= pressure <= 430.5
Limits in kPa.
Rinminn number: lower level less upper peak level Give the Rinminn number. -76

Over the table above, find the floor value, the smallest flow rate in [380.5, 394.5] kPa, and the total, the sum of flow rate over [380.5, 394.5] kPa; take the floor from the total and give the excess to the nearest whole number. 4726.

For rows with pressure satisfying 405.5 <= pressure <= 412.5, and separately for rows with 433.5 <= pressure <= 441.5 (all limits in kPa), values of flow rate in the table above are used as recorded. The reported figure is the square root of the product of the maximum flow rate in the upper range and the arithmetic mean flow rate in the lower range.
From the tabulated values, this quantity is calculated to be 428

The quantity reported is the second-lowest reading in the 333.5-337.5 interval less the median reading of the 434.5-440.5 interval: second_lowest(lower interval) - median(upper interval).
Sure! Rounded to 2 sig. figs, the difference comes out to -89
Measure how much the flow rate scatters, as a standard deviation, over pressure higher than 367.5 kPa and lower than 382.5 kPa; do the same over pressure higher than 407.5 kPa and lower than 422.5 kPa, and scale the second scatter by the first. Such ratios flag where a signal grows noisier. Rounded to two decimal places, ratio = 0.65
